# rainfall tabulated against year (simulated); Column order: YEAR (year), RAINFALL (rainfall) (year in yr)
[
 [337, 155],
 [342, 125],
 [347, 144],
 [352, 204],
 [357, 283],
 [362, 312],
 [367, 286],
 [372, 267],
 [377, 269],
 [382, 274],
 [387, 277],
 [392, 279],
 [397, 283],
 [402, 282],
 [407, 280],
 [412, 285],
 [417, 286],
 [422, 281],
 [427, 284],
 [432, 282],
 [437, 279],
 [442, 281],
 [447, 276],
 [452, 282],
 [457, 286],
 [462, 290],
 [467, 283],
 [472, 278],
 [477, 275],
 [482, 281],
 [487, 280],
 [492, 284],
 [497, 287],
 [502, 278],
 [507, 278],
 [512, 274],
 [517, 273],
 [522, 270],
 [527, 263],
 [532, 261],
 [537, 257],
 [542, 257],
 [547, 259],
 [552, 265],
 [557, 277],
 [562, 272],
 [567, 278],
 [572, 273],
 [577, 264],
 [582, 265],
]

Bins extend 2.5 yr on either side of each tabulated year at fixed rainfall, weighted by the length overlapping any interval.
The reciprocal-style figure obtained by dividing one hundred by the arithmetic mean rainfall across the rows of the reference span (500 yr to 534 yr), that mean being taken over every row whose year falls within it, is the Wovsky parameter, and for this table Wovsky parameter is 0.369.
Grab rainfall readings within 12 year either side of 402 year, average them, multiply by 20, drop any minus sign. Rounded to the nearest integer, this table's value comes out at 5636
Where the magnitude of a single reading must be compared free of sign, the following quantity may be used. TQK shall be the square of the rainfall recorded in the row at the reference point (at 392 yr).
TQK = 77841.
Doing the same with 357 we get 80089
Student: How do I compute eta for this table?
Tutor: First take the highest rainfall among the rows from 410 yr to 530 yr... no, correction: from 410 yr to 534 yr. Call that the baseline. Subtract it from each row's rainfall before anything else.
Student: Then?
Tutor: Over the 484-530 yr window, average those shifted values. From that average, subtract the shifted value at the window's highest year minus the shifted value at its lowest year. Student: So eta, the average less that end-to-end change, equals 3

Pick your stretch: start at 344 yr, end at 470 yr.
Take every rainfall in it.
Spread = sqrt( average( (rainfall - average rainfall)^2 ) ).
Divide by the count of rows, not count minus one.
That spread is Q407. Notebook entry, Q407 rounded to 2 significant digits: 32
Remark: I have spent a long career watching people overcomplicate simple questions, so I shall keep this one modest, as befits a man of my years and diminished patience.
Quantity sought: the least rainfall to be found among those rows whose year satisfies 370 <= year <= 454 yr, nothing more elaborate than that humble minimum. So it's 267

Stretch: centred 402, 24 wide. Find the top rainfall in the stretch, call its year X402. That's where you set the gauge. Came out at 412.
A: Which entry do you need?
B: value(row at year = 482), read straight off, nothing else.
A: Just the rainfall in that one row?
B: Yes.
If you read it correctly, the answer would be 281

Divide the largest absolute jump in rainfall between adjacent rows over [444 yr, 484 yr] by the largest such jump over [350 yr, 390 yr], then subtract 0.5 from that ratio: -0.41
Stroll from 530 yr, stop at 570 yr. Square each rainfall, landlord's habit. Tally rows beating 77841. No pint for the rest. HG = 0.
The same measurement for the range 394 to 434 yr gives 8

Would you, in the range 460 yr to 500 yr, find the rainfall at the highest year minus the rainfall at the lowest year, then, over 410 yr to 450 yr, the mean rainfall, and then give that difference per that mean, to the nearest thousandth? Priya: -0.011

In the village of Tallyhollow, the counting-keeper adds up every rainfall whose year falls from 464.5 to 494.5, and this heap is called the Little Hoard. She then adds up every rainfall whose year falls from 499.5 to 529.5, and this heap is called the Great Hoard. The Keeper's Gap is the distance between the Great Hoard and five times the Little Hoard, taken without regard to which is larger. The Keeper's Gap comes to 6769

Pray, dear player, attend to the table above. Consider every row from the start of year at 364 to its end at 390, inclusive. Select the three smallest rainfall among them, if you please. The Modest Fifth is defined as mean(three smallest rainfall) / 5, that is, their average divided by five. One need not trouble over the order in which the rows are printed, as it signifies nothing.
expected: 54.0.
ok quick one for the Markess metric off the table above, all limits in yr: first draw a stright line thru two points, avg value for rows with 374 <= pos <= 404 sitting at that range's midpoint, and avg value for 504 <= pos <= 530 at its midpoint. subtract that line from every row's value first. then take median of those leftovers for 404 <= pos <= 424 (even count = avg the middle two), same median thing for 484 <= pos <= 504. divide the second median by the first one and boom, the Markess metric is 1.3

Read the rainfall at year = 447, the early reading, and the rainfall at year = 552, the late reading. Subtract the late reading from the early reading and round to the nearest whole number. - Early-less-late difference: 11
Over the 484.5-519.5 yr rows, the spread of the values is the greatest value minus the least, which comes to 14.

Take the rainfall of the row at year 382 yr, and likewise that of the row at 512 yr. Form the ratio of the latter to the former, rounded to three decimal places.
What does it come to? 1.000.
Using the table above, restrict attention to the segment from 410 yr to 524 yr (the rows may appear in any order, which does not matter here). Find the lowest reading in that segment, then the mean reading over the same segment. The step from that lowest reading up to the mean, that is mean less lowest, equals 11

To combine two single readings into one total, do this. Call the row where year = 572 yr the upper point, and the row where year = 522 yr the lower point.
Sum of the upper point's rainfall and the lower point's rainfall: 543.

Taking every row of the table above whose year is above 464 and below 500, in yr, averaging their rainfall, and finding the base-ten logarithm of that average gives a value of 2.449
